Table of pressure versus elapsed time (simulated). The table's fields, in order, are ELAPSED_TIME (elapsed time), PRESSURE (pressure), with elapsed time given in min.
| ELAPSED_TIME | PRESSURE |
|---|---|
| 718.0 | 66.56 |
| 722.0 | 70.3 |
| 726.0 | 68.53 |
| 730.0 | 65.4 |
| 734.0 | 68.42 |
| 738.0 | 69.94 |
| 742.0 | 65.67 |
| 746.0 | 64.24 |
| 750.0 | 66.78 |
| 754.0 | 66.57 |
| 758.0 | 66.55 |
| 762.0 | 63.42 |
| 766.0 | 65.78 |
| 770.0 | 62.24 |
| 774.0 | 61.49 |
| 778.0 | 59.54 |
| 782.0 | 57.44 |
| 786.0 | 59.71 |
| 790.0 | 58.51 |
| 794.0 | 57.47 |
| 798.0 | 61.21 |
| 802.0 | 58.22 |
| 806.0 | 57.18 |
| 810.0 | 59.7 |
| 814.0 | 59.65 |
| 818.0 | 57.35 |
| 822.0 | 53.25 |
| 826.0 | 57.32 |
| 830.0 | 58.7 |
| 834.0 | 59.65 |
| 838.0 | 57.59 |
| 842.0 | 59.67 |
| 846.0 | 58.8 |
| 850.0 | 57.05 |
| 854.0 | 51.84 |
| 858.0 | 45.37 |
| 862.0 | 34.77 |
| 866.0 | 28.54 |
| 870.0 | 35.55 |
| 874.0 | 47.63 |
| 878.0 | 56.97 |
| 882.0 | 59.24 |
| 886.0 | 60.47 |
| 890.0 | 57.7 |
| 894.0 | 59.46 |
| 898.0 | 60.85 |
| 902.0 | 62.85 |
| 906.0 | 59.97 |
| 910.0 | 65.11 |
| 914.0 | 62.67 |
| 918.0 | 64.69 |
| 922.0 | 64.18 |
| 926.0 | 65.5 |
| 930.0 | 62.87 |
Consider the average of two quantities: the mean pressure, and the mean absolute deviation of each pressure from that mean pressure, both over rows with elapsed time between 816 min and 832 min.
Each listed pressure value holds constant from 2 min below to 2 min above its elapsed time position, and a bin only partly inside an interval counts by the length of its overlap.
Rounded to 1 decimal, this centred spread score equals 29.2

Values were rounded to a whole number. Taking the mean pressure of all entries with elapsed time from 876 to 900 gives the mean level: 59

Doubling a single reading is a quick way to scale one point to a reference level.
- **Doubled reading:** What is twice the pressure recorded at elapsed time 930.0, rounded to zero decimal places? 126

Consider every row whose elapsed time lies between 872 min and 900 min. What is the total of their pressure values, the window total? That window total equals 402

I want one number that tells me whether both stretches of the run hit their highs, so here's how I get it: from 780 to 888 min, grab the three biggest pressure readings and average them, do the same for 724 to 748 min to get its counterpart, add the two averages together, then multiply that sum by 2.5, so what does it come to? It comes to 324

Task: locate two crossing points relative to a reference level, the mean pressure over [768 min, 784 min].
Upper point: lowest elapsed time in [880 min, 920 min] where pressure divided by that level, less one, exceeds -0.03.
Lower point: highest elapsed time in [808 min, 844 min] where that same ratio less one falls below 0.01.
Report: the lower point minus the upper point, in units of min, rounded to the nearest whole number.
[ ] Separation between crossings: -40 min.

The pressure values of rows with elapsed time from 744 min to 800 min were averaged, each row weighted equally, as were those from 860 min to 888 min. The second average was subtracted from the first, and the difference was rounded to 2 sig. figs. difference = 16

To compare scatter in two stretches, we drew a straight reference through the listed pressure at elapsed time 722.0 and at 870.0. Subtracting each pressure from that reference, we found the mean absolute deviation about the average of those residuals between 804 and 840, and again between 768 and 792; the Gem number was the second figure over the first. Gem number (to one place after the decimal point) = 0.4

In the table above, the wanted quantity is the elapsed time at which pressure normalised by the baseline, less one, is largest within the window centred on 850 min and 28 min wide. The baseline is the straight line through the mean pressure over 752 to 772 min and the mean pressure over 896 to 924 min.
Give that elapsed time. 842.0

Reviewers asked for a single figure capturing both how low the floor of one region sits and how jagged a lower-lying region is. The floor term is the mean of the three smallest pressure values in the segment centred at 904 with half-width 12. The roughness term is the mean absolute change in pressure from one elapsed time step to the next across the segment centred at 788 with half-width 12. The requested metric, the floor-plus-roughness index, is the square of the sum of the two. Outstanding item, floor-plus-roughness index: 3864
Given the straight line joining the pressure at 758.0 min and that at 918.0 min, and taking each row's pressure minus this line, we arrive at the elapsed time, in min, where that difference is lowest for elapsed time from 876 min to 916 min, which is 878.0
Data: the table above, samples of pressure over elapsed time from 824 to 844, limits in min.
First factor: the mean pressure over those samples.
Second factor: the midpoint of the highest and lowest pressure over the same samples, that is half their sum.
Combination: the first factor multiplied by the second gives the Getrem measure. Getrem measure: 3427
